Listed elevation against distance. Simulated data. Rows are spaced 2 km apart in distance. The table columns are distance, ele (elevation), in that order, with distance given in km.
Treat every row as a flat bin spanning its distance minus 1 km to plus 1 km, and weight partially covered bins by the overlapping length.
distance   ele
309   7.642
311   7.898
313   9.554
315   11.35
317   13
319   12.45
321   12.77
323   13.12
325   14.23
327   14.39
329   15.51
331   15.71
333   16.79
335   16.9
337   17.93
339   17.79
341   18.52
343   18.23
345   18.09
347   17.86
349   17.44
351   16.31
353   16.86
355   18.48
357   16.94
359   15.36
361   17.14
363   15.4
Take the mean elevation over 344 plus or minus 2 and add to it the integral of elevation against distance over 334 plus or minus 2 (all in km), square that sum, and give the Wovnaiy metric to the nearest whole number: 7317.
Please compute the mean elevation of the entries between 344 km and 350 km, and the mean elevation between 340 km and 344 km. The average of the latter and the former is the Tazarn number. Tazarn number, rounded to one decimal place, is 18.1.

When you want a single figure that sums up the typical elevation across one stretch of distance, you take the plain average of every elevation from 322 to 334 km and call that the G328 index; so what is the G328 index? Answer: 15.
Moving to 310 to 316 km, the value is 10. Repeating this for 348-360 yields 17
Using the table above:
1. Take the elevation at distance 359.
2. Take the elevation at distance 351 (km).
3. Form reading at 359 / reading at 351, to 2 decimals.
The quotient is 0.94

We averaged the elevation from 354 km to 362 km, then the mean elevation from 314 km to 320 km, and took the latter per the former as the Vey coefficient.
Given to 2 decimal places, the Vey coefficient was 0.72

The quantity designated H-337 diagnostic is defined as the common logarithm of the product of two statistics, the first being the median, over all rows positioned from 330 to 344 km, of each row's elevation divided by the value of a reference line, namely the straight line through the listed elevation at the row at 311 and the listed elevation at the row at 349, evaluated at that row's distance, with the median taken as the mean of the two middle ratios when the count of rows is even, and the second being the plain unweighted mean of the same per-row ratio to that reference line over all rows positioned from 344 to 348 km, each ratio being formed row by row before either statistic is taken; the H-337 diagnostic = 0.117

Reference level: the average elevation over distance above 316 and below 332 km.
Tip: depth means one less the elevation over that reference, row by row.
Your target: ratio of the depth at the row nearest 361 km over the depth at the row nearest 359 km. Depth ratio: 2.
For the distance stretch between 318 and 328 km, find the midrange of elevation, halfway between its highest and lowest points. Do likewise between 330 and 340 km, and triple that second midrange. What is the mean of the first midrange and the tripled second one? 31.9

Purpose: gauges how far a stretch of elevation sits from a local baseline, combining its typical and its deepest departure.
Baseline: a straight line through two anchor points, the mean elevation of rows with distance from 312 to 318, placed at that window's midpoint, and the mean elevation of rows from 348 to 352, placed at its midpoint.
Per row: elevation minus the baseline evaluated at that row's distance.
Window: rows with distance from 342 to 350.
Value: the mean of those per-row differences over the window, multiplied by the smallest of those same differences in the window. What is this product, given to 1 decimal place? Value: 1.2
